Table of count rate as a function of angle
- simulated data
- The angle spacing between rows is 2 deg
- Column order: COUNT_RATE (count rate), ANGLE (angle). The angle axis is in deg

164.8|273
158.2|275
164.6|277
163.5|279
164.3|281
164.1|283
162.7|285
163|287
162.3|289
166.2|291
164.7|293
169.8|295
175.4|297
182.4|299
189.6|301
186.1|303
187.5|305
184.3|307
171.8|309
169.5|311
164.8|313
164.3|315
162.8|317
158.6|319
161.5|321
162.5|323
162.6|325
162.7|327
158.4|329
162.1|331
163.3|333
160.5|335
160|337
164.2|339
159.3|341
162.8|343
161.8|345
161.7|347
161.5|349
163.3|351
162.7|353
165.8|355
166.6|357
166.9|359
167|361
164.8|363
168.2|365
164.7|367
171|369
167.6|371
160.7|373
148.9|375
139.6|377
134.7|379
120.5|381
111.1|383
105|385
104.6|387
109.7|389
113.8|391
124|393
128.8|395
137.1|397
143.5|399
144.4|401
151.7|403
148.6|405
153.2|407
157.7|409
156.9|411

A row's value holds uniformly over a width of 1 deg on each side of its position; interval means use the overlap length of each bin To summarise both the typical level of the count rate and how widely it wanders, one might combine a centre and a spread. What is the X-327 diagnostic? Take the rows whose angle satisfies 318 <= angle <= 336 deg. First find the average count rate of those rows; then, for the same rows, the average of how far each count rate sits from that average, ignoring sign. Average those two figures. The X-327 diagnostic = 81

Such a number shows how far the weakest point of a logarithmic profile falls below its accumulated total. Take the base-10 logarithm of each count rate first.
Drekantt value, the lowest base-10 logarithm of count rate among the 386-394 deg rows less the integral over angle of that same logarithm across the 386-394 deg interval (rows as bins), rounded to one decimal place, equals -14.4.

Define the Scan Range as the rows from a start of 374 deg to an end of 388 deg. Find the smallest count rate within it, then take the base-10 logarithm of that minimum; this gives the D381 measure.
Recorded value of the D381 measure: 2.02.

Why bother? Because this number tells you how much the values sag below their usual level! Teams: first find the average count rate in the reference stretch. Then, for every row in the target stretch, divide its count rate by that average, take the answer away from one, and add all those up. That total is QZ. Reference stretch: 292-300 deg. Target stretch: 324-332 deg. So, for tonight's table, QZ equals 0.27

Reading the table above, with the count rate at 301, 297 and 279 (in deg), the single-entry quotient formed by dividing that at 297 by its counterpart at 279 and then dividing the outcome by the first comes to 0.0057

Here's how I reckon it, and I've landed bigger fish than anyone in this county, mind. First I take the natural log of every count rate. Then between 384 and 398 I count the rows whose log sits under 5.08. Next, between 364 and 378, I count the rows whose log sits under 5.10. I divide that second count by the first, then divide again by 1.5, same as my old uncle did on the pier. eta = 0.3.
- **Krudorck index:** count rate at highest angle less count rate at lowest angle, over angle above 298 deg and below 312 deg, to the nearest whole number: -13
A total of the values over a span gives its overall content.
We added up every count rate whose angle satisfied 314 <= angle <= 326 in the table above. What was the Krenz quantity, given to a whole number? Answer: 972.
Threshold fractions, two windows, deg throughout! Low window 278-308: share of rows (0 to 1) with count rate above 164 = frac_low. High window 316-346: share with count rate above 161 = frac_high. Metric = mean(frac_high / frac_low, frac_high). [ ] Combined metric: 0.8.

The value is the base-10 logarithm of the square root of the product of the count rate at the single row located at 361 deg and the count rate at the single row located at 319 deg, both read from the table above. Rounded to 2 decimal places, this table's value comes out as 2.21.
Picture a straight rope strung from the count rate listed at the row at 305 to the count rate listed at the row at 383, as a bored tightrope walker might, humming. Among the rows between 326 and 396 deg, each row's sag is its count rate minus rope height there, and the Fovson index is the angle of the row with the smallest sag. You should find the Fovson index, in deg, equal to 329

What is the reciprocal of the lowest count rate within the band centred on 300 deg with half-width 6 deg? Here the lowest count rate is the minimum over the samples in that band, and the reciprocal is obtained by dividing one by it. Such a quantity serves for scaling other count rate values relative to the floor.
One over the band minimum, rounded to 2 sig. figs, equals 0.0059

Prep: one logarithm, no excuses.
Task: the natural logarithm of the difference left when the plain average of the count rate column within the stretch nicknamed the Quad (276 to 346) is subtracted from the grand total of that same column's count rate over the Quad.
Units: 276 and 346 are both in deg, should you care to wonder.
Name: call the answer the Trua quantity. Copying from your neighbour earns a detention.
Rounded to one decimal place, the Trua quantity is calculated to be 8.6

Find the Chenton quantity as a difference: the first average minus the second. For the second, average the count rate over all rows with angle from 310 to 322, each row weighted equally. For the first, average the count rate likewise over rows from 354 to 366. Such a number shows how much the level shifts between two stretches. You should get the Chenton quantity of 3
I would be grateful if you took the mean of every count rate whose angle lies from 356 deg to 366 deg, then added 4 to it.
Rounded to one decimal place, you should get 170.7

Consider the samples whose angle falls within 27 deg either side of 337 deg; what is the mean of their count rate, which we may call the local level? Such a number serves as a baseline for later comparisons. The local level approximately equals 163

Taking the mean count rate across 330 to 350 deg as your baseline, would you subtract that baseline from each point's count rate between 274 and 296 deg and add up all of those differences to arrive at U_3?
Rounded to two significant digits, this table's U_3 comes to 24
